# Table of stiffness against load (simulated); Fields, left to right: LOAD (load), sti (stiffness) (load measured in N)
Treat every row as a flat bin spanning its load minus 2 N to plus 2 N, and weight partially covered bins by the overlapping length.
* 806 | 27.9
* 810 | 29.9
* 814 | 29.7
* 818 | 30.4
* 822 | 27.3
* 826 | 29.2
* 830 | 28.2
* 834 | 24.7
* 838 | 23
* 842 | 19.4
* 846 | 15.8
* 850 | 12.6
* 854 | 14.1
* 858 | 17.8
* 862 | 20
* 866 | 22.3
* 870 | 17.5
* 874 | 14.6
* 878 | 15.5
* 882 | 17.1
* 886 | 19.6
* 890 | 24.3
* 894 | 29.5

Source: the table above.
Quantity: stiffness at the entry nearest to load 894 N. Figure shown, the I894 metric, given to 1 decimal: 29.5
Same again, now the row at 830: 28.2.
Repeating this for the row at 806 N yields 27.9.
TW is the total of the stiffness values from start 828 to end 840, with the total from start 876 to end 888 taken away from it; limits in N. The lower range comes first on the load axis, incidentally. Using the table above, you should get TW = 24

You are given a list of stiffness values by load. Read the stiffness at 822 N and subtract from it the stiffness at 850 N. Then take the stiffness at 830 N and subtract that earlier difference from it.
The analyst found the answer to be 13.5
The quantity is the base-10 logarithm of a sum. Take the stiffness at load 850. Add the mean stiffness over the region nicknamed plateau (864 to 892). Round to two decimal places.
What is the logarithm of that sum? 1.50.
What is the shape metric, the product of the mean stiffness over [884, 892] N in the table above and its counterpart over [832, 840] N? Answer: 524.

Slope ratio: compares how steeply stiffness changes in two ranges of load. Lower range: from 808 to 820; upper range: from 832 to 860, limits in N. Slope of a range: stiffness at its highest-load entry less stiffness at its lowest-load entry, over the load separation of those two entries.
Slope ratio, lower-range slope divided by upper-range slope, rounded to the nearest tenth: -0.2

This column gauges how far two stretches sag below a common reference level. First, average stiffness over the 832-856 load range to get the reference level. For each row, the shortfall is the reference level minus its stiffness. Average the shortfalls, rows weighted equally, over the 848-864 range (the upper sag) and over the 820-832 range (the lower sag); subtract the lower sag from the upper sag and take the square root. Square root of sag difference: 3.5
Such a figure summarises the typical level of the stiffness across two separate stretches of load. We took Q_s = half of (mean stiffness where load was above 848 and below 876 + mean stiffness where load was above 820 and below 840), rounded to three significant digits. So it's 21.7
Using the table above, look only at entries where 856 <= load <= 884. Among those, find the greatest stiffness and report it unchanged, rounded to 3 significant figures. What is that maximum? 22.3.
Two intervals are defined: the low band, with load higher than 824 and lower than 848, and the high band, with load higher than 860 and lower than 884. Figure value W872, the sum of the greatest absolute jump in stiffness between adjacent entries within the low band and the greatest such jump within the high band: 8.4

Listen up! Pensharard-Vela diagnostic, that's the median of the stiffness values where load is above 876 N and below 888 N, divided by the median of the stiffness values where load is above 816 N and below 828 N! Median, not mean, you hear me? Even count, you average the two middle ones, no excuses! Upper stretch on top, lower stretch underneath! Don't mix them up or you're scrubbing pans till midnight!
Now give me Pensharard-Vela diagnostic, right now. 0.59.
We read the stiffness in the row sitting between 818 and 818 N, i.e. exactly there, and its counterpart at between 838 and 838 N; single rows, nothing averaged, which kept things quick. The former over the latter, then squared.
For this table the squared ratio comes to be 1.75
